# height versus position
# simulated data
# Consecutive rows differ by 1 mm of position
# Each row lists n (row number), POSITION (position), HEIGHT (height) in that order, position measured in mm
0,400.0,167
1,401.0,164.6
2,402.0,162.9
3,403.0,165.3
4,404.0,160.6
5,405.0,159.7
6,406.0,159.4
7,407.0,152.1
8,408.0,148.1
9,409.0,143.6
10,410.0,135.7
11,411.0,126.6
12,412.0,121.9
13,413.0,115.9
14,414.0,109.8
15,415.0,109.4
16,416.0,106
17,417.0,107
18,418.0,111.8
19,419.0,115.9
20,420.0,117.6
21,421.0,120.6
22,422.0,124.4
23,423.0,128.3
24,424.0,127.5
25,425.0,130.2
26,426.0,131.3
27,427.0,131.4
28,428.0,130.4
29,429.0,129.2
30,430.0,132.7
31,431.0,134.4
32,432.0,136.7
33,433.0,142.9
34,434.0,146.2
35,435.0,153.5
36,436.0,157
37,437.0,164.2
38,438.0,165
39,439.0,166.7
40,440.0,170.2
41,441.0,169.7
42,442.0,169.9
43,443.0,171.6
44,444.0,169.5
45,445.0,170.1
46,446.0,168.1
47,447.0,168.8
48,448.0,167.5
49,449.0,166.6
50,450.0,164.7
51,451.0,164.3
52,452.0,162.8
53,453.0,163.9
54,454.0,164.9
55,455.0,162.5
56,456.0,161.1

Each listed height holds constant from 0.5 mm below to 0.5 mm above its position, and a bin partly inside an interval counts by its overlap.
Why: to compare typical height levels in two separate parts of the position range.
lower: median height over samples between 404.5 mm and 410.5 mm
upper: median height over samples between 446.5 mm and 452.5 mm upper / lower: 1.10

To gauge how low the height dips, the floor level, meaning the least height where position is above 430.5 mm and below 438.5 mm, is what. 134.4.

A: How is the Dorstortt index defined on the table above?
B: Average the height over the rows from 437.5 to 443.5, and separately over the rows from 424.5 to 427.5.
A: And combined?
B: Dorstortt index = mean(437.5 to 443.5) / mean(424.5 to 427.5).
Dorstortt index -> 1.29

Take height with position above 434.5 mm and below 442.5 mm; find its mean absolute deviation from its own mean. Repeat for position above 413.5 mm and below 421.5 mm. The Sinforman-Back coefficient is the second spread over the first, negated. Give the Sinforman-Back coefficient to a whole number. -1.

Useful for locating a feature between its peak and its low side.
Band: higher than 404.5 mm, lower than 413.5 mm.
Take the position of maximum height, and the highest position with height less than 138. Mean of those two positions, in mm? 409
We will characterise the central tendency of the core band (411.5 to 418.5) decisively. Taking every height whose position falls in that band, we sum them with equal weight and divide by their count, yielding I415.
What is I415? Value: 112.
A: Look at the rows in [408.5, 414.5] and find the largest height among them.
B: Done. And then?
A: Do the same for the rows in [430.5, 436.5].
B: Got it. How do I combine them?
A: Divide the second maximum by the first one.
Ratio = 1.09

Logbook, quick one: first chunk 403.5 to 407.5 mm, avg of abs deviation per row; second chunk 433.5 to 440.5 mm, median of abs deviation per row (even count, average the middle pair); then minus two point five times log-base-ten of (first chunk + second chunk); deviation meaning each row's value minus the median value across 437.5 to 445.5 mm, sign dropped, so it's -3.1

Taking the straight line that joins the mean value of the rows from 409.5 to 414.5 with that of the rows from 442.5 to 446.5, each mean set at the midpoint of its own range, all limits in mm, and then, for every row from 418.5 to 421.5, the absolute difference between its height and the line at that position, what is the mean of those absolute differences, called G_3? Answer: 16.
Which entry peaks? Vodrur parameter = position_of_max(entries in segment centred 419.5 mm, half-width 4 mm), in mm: 423.0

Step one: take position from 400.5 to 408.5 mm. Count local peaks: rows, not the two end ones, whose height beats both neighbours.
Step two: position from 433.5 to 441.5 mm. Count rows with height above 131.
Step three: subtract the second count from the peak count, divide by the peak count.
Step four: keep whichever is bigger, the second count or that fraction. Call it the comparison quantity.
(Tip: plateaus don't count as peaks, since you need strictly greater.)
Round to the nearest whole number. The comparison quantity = 8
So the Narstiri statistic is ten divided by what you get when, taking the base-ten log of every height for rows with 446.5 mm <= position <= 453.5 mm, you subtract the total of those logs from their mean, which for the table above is -0.75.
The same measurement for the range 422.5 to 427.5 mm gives -1.18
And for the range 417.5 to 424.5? -0.80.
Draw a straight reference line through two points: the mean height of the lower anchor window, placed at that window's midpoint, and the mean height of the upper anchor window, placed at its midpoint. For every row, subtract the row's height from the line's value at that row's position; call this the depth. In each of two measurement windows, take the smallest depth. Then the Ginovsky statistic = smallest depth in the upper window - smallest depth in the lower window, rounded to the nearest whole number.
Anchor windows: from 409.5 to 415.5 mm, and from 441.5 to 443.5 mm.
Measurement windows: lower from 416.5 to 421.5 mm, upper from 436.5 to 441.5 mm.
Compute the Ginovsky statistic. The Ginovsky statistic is -17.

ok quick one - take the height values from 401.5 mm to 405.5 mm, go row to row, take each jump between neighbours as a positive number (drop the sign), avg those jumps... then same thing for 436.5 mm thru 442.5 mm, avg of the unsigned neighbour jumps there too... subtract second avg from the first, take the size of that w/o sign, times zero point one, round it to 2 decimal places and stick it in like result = 0.13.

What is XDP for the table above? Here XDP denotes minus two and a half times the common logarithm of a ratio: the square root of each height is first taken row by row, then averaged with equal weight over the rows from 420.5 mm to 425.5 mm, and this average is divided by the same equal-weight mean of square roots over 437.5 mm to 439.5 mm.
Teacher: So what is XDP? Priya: 0.15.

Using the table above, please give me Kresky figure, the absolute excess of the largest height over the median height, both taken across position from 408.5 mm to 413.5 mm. 17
